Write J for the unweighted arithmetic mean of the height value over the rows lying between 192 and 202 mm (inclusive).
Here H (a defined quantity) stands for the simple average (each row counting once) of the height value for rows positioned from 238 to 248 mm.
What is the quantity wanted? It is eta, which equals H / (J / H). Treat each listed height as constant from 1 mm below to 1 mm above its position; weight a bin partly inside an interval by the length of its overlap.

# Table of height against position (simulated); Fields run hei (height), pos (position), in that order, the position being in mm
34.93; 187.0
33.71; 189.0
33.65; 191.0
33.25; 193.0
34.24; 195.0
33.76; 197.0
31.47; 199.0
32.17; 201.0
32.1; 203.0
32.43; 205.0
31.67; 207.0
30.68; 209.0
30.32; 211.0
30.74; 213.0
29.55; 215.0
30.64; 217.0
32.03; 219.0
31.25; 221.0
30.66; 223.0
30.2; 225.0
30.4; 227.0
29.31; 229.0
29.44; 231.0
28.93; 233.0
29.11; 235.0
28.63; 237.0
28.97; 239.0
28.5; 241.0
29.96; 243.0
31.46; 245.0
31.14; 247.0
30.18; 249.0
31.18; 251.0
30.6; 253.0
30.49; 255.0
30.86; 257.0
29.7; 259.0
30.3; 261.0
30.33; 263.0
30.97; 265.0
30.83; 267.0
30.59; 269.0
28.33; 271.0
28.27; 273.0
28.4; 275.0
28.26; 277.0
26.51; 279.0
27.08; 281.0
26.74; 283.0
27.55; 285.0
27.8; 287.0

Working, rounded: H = 30.0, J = 33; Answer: 27.3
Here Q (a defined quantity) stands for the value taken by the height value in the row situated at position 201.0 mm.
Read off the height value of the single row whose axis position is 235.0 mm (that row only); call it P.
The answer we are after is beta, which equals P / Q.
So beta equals 0.90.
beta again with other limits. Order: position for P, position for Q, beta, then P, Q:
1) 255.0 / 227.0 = 1.00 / 30.49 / 30.4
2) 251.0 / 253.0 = 1.02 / 31.18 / 30.6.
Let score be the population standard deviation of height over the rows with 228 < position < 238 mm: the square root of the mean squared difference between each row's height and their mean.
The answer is 0.3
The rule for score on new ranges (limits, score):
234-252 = 1.1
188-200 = 0.9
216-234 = 0.9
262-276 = 1.2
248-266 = 0.4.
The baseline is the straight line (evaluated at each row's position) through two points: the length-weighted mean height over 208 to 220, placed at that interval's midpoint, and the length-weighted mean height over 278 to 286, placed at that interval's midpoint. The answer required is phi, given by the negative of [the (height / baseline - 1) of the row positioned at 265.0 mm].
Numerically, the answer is -0.110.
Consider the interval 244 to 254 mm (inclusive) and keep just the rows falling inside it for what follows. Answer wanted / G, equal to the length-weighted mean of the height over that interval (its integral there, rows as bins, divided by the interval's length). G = 31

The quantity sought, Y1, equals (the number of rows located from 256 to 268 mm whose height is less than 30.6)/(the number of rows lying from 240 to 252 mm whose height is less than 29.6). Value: 3.0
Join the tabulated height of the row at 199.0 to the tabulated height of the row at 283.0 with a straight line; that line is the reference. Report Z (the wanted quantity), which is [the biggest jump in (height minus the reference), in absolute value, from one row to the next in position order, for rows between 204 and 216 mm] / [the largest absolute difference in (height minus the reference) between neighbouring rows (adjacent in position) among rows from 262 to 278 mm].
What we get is 0.5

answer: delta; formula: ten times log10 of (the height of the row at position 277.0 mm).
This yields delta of 14.5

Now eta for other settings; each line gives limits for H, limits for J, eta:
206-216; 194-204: 28.6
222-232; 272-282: 32.5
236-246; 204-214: 27.9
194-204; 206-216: 35.1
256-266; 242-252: 30.1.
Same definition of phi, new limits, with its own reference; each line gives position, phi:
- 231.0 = 0.010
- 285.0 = -0.028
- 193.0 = -0.046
